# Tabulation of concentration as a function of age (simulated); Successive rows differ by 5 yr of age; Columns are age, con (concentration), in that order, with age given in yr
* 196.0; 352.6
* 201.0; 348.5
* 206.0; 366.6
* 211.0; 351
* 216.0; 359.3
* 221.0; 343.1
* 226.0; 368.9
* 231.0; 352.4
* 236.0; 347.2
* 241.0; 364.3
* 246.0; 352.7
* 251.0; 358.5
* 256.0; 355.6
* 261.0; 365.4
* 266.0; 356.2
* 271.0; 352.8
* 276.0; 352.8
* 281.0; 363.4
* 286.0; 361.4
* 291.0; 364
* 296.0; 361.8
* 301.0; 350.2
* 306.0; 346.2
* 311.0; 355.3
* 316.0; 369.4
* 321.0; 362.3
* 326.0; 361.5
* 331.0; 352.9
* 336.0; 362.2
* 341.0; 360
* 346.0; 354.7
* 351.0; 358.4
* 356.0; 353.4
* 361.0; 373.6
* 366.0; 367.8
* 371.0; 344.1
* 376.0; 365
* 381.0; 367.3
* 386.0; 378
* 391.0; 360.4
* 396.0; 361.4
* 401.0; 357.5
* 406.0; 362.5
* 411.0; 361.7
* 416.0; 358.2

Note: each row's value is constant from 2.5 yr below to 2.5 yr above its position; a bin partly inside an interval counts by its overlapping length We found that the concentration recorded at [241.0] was 364.3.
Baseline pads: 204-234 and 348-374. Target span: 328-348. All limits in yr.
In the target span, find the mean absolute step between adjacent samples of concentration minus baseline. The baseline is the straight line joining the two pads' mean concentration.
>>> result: 5.63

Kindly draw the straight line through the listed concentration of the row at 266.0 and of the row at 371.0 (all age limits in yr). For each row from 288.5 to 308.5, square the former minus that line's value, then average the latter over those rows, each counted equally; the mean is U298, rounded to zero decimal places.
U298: 57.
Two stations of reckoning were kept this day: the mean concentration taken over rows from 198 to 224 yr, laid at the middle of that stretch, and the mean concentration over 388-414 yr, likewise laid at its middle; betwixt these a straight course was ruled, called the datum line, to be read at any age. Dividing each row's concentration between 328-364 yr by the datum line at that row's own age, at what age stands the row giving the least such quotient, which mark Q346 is 356.0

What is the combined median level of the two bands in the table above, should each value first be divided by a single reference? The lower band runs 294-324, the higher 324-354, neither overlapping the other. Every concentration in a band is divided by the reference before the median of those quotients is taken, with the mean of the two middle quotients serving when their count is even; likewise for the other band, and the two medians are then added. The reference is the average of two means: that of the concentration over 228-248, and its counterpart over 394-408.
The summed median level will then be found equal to 2.01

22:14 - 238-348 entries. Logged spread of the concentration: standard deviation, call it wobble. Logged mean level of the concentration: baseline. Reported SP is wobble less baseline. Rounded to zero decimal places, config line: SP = -353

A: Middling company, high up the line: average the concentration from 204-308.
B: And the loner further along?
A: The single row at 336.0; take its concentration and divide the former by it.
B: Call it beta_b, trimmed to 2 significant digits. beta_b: 0.99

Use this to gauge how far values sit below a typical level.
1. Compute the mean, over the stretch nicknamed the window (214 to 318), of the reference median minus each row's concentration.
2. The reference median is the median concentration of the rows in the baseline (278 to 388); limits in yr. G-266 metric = 4.5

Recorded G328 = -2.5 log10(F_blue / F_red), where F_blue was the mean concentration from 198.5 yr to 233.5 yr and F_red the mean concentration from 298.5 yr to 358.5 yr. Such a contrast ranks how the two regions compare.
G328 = 0.0046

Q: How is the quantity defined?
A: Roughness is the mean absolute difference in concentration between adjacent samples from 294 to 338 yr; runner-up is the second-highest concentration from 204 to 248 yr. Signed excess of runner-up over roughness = 359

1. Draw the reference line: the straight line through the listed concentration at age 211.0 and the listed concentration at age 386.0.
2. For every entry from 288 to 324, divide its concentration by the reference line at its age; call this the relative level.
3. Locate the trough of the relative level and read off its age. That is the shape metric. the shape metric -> 306.0 yr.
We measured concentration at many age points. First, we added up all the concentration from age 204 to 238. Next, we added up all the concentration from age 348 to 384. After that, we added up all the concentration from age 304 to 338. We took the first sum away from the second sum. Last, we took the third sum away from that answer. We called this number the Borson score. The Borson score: -2469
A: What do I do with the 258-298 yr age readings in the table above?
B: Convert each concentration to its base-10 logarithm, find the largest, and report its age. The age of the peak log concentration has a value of 261.0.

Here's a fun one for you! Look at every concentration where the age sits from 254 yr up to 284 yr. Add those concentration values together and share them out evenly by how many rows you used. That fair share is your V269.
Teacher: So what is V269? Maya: 358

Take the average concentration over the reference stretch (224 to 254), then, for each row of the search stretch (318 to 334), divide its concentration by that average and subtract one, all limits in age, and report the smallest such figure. -0.012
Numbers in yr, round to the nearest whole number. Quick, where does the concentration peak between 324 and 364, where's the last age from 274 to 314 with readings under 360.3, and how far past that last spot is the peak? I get 50 yr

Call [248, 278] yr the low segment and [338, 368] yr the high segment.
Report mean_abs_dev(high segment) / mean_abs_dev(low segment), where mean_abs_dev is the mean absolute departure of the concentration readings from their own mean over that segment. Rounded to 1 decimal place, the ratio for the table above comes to 1.9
